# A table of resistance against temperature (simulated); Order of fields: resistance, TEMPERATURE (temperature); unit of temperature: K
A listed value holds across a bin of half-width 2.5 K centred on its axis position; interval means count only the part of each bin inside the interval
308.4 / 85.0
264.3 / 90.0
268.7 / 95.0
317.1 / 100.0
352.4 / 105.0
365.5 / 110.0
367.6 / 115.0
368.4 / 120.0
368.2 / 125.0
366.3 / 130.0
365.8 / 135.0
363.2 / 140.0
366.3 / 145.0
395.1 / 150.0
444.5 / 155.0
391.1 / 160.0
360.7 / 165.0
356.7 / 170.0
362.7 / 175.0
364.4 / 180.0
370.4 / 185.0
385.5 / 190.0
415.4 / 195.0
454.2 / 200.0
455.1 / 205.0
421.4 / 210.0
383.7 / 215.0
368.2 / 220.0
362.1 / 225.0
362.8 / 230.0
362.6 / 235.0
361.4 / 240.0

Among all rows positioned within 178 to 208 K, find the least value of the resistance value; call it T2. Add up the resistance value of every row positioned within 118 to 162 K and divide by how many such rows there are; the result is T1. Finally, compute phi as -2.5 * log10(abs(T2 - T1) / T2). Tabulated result 3.4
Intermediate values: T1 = 381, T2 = 364.4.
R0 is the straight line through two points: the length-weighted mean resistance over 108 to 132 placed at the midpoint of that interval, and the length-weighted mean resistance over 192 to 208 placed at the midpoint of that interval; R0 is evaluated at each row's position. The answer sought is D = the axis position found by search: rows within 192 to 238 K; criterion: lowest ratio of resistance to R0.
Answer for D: 235.0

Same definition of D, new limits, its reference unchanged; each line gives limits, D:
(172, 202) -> 180.0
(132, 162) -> 145.0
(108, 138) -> 135.0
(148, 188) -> 180.0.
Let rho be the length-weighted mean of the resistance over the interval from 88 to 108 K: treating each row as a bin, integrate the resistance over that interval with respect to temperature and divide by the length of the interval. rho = 303.2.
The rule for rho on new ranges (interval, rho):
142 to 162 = 398.6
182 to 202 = 404.1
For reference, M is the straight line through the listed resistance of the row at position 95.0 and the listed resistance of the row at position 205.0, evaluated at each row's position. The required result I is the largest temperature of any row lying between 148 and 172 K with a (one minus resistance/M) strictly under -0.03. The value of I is 160.0 K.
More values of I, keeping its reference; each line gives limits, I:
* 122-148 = 145.0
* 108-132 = 130.0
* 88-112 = 110.0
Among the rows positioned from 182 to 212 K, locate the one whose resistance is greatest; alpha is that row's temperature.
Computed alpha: 205.0 K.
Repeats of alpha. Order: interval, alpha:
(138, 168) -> 155.0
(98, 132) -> 120.0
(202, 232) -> 205.0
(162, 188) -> 185.0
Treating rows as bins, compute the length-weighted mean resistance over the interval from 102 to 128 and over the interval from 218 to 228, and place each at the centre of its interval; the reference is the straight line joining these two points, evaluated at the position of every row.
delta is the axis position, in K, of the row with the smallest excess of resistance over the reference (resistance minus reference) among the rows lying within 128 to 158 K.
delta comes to 140.0 K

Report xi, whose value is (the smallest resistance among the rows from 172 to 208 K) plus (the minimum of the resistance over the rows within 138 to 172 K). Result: 719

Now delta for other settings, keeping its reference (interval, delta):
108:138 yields 135.0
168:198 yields 170.0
